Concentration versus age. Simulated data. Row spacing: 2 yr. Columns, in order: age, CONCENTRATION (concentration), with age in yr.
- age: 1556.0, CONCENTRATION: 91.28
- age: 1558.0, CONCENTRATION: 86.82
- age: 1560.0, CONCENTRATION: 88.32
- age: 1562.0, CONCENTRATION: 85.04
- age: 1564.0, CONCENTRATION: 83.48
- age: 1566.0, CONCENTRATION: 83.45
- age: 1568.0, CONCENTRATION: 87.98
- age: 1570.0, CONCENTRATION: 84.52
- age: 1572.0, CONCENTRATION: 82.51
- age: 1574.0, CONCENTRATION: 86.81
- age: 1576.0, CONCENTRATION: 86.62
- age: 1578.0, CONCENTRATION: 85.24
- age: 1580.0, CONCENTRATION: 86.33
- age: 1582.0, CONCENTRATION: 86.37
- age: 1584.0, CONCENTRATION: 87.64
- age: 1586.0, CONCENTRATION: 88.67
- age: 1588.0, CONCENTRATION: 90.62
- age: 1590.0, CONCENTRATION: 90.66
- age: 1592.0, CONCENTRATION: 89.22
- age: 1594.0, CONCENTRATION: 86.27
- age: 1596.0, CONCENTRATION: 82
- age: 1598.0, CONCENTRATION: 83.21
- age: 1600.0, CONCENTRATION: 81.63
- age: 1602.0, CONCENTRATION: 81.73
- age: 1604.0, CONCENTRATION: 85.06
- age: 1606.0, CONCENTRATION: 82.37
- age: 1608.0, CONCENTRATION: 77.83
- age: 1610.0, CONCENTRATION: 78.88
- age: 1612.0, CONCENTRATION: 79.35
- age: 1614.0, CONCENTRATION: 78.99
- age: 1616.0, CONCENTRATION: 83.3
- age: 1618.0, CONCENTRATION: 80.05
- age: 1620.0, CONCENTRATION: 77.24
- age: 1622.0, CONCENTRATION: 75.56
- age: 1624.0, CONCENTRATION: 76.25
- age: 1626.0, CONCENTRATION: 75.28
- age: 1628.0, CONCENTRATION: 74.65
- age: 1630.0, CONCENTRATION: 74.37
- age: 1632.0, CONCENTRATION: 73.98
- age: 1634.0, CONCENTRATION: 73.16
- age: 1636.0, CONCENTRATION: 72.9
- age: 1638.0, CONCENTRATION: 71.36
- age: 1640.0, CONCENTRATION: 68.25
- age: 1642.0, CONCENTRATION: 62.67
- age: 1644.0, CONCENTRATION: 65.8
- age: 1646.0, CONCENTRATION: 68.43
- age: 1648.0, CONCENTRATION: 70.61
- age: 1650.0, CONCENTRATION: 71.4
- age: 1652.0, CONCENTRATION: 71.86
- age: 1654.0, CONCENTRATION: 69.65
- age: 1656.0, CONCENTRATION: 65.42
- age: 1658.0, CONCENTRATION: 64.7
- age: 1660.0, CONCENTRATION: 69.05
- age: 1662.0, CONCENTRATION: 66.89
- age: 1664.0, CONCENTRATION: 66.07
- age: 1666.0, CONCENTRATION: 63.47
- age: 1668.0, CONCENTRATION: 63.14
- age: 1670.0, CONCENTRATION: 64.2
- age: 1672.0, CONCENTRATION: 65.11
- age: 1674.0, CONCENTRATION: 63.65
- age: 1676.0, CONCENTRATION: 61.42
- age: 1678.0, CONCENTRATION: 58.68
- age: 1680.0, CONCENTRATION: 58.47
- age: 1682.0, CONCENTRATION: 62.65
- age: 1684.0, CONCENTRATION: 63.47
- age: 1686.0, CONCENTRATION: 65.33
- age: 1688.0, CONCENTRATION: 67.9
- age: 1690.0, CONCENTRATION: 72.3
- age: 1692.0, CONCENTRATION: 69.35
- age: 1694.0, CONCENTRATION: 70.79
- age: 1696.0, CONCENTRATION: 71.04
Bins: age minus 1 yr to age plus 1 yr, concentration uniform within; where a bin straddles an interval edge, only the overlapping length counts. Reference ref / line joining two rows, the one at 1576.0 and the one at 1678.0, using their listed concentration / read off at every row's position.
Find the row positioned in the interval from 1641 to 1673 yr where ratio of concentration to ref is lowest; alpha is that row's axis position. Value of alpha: 1642.0 yr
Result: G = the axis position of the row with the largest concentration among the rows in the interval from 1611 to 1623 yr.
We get 1616.0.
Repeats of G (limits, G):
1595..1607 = 1604.0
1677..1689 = 1688.0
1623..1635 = 1624.0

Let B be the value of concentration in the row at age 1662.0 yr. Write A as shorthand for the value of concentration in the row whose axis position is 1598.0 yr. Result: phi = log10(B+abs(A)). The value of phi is 2.18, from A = 83.21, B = 66.89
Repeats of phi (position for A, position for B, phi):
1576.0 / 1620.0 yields 2.21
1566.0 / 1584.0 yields 2.23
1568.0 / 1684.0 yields 2.18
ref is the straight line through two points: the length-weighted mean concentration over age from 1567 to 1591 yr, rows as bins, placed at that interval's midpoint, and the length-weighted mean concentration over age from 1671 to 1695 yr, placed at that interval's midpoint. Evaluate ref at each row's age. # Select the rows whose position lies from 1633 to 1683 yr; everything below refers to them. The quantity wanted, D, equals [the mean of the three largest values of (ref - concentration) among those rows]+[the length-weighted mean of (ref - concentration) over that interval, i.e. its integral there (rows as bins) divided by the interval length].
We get 12.4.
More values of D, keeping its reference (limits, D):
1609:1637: 3.1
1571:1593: 2.1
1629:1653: 11.5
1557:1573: 11.0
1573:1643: 7.1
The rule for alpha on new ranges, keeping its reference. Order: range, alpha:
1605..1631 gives 1608.0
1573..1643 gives 1642.0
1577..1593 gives 1578.0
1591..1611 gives 1608.0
